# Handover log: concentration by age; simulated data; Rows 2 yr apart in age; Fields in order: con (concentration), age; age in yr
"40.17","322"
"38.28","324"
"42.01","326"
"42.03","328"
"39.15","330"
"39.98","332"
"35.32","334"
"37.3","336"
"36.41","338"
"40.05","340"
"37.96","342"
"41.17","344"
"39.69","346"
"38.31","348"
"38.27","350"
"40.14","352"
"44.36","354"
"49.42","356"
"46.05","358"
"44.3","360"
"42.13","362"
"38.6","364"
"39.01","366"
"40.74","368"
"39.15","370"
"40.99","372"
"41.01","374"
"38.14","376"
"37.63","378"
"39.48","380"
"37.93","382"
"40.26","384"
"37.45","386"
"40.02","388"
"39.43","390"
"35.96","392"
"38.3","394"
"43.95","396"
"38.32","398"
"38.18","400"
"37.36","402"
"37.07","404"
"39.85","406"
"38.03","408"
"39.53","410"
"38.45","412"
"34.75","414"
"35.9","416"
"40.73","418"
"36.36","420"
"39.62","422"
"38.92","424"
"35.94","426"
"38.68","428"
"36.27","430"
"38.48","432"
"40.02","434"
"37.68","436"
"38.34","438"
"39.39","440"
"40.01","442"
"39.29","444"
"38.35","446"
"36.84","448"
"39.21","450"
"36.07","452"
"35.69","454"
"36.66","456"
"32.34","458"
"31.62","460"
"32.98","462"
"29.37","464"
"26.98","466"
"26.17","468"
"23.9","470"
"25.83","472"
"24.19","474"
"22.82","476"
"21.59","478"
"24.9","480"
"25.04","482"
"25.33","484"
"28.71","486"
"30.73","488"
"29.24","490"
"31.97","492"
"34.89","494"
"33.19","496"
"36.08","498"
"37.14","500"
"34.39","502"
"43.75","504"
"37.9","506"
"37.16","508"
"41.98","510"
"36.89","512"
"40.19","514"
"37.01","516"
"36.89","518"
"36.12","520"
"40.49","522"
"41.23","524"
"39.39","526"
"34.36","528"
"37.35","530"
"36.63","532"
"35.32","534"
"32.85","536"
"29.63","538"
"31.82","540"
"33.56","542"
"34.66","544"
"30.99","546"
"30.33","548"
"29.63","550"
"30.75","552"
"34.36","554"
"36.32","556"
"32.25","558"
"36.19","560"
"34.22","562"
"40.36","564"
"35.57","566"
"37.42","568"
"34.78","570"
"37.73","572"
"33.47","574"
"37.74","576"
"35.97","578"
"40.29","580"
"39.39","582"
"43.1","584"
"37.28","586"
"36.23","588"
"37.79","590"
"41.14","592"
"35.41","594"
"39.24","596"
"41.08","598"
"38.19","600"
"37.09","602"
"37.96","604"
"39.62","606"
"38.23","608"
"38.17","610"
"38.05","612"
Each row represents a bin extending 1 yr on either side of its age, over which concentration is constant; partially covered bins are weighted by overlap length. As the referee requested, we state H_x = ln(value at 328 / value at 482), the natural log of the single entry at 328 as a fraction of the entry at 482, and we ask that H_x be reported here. 0.52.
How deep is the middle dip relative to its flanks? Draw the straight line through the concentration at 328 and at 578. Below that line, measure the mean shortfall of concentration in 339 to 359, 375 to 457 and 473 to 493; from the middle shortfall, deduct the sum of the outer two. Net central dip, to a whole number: -10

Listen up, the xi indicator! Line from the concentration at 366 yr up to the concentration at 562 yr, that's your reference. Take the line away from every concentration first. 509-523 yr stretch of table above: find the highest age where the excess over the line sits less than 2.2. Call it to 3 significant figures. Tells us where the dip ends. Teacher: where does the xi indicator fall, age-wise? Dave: 520 yr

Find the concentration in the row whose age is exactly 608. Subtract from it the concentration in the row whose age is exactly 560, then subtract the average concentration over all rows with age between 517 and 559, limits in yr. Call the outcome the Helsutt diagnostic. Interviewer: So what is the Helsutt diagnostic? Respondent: -32.5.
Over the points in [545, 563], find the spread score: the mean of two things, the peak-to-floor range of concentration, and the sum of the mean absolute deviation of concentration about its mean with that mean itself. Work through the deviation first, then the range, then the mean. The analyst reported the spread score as 20.8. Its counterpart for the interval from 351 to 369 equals 28.2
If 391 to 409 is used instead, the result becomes 24.0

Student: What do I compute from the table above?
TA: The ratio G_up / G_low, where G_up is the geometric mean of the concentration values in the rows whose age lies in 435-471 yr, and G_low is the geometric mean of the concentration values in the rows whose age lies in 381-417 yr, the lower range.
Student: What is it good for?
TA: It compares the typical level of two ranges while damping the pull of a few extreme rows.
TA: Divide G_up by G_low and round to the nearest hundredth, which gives 0.89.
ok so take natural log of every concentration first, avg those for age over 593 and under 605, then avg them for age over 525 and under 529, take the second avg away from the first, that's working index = 0.04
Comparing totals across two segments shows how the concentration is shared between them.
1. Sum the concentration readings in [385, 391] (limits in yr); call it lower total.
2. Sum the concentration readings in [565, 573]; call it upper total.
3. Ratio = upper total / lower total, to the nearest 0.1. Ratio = 1.2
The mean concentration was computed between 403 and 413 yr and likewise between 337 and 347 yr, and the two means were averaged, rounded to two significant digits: 39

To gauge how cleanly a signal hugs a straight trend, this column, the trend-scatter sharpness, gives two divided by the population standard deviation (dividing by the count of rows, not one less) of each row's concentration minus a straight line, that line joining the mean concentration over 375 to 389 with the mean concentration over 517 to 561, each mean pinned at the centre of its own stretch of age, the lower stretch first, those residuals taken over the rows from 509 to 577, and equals 0.63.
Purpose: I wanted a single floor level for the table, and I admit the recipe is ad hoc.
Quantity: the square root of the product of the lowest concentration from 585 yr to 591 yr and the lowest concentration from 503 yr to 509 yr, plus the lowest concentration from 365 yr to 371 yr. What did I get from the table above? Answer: 76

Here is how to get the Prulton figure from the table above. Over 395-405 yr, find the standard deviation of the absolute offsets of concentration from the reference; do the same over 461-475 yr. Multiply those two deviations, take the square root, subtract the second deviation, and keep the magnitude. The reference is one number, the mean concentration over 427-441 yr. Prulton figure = 0.52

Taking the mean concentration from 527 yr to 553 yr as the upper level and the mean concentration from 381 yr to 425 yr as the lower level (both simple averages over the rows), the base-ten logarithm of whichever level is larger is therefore 1.585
